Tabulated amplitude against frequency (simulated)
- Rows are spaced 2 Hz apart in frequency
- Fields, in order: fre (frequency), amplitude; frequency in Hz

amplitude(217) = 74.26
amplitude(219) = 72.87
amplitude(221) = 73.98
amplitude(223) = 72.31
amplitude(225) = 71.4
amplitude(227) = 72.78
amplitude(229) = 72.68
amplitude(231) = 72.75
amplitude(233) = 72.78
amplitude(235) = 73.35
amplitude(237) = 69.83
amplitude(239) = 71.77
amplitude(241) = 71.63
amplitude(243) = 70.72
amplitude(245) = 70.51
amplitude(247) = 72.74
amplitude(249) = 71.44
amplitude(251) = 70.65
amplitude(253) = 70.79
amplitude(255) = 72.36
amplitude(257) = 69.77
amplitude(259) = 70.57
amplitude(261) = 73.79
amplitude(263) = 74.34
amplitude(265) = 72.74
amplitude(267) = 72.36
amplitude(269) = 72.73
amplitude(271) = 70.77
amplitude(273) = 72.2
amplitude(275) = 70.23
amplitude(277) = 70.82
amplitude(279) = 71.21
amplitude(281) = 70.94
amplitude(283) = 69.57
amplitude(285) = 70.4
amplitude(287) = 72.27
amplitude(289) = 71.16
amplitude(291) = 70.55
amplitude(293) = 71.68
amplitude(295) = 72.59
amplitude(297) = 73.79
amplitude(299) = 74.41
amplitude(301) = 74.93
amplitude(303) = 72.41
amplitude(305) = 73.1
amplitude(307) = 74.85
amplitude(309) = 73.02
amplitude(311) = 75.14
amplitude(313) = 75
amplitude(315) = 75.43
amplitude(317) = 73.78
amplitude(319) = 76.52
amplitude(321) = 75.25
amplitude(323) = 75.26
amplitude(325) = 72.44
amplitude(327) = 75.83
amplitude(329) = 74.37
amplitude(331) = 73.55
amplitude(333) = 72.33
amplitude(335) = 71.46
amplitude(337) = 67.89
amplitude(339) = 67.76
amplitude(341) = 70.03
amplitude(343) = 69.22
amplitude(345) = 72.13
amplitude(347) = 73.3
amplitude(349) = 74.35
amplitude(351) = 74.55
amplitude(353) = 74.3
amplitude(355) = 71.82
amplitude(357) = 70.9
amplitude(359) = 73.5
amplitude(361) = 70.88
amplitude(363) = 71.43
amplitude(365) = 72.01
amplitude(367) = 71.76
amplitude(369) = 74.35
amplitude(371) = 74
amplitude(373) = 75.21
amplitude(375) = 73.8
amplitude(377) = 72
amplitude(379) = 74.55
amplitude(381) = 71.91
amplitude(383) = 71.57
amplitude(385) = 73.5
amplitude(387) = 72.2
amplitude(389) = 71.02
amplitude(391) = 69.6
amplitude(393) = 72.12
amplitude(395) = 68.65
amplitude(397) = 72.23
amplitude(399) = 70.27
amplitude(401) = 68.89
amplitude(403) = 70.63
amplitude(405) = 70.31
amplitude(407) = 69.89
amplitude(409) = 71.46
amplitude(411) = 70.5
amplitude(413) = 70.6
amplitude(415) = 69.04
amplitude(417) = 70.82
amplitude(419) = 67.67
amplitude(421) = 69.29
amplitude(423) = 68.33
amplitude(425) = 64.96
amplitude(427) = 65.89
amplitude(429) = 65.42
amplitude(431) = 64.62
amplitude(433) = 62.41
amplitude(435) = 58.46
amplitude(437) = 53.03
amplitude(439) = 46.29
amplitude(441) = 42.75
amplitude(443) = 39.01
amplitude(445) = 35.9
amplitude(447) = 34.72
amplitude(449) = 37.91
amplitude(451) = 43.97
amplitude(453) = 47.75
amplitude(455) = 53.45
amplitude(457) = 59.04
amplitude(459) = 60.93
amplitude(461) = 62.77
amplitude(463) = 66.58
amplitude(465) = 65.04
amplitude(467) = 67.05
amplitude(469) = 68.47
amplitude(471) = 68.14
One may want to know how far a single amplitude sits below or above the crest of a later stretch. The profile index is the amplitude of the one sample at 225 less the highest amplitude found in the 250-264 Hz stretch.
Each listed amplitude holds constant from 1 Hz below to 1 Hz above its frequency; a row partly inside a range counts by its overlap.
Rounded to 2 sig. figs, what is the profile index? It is -2.9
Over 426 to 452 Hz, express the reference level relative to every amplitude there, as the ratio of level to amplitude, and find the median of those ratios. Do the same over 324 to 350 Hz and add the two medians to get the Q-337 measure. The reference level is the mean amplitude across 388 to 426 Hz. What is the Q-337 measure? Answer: 2.5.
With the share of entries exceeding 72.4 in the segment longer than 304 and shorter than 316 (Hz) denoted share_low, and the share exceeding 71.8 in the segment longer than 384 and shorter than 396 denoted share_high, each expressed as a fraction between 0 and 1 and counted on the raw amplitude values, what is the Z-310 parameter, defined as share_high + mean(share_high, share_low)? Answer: 1.25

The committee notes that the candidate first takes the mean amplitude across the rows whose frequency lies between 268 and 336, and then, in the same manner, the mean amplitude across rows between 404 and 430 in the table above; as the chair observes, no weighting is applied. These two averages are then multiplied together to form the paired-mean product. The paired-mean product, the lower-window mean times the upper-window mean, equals 5017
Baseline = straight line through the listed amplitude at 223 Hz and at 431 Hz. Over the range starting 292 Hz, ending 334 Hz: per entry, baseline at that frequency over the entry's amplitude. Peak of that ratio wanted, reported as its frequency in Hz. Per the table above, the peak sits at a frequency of 293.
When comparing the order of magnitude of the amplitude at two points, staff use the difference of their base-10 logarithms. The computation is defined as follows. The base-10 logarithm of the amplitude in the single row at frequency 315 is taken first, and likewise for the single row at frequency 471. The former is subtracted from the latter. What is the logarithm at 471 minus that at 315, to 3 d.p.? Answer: -0.044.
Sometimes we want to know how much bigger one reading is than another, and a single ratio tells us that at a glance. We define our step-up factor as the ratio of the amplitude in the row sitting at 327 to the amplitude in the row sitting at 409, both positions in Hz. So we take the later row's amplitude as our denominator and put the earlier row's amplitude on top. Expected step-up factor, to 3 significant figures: 1.06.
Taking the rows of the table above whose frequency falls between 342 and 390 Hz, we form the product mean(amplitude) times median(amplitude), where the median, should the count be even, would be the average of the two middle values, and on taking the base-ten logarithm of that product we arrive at 3.72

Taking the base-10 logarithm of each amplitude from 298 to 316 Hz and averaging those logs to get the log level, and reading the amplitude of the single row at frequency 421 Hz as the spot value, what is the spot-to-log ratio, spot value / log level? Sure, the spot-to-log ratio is 37.0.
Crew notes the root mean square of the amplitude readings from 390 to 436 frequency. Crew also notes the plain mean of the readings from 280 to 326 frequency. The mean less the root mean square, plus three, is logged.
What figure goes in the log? 7.8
